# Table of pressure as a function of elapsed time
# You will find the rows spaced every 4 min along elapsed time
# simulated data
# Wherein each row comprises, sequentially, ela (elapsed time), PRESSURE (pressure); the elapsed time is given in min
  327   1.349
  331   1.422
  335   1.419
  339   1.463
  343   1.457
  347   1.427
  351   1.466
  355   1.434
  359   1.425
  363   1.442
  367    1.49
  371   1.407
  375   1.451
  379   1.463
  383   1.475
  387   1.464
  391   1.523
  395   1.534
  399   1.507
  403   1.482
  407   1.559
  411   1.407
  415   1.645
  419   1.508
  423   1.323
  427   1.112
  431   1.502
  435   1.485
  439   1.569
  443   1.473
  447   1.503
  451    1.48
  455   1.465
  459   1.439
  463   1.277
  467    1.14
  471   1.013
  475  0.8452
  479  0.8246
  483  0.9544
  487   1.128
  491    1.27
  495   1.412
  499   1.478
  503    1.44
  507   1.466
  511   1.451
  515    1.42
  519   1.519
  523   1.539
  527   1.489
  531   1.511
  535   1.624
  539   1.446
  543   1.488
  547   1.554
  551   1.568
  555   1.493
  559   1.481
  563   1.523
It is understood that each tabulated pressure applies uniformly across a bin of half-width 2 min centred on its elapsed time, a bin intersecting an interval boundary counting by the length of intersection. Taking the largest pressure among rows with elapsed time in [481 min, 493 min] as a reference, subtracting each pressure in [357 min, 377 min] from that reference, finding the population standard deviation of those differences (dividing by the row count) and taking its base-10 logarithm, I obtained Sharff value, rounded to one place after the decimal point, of -1.6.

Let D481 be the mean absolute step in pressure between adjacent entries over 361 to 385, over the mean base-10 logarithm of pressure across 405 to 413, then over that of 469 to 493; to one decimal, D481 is -91.2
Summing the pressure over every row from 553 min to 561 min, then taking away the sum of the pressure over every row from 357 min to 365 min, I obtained 0.1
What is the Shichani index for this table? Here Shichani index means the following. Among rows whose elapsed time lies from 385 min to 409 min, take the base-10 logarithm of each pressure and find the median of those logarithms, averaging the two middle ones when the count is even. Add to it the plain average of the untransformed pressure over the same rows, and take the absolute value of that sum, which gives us 1.69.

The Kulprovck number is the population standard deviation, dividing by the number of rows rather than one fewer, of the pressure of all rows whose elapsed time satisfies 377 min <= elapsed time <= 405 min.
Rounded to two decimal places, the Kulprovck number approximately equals 0.03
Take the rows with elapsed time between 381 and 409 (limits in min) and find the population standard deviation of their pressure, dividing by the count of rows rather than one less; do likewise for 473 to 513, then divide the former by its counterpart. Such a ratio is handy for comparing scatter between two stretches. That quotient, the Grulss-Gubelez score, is 0.13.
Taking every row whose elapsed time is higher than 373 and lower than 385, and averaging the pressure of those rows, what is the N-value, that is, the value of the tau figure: 1.46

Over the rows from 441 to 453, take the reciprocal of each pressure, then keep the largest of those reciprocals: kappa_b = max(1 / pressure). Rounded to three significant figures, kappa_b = 0.679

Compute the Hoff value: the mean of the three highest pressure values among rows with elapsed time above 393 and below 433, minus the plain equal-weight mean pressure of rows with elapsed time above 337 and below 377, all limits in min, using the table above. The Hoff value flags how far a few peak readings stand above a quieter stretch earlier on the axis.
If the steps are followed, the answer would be 0.133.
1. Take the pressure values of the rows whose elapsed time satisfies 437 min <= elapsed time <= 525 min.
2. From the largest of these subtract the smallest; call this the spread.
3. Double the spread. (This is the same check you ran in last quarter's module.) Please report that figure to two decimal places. 1.49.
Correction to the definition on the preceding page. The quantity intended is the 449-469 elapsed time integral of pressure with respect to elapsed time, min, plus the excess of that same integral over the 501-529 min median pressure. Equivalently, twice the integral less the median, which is 52.9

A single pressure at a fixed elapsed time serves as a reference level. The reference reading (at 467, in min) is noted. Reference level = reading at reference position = 1.14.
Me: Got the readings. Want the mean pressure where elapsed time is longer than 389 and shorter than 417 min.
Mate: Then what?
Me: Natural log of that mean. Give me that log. 0.420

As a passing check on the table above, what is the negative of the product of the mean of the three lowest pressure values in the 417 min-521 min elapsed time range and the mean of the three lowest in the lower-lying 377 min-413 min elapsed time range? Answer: -1.26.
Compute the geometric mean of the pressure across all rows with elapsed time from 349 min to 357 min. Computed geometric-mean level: 1.45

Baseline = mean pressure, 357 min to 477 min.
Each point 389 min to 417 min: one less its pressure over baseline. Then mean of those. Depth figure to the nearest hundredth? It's -0.08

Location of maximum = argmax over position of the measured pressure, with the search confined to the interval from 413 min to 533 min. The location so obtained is 415 min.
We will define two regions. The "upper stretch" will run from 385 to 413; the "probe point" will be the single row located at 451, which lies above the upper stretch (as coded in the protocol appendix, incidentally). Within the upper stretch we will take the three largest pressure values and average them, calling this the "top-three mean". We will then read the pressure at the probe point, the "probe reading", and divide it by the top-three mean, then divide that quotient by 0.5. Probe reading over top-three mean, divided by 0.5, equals 1.92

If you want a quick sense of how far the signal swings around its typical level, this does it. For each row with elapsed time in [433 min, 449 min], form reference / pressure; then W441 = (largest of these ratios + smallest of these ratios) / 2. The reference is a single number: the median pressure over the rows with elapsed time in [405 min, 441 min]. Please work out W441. 0.99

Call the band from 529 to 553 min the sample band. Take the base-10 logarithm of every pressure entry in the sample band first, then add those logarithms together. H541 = 1.11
